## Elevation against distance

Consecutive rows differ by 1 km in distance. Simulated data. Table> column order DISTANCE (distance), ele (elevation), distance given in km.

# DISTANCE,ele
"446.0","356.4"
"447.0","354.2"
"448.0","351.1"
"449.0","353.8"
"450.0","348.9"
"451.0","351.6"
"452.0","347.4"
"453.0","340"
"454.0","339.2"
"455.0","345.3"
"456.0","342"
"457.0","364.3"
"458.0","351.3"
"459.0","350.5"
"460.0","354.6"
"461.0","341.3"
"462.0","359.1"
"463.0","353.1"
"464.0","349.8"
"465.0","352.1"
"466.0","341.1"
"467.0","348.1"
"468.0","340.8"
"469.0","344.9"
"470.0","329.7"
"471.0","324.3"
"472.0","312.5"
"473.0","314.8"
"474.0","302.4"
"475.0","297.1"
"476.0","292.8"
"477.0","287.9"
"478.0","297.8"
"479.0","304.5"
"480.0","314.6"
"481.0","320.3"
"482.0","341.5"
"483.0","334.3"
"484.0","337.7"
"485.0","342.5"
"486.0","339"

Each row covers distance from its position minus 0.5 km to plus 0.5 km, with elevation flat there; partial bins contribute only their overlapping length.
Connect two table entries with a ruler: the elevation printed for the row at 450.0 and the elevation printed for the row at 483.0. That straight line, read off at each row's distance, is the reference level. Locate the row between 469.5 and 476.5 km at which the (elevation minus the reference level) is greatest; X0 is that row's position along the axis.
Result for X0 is 470.0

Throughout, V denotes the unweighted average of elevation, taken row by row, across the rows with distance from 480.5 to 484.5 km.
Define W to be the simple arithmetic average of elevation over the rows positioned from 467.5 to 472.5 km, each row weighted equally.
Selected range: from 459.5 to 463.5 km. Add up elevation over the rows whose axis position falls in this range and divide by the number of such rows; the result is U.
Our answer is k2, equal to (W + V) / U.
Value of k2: 1.89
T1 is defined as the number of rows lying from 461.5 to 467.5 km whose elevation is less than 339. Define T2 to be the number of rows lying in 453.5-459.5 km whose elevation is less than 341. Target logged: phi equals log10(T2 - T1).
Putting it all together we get 0.00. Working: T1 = 0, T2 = 1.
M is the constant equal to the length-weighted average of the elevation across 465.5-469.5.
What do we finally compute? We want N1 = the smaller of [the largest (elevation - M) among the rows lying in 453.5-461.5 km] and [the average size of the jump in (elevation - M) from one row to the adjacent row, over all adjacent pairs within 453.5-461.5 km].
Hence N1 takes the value 9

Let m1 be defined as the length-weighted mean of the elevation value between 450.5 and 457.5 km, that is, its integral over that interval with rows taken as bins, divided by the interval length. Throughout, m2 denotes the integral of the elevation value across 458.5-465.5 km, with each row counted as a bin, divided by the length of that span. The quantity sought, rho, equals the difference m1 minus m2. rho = -4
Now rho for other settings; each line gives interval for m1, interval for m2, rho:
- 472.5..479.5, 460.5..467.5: -50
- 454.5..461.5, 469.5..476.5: 39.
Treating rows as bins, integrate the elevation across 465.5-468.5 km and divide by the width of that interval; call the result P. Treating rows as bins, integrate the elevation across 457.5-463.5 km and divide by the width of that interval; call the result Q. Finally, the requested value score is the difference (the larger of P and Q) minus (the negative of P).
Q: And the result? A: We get 695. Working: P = 343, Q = 352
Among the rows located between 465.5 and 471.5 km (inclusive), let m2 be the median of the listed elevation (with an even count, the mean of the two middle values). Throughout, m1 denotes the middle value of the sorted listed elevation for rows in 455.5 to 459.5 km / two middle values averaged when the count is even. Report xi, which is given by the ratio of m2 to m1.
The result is 0.97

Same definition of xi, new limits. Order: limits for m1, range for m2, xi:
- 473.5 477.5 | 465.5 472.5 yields 1.16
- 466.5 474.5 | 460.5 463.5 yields 1.08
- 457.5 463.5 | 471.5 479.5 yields 0.85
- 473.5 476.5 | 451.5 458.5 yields 1.16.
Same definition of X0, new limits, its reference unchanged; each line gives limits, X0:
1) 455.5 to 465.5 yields 457.0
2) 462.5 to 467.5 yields 463.0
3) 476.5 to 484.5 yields 482.0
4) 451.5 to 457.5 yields 457.0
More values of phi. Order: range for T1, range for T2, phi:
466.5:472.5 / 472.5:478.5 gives 0.48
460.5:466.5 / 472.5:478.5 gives 0.78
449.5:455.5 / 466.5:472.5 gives 0.60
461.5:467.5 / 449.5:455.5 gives 0.30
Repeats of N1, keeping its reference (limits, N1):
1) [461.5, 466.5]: 6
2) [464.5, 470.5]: 8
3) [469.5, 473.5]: -14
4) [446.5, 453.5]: 4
